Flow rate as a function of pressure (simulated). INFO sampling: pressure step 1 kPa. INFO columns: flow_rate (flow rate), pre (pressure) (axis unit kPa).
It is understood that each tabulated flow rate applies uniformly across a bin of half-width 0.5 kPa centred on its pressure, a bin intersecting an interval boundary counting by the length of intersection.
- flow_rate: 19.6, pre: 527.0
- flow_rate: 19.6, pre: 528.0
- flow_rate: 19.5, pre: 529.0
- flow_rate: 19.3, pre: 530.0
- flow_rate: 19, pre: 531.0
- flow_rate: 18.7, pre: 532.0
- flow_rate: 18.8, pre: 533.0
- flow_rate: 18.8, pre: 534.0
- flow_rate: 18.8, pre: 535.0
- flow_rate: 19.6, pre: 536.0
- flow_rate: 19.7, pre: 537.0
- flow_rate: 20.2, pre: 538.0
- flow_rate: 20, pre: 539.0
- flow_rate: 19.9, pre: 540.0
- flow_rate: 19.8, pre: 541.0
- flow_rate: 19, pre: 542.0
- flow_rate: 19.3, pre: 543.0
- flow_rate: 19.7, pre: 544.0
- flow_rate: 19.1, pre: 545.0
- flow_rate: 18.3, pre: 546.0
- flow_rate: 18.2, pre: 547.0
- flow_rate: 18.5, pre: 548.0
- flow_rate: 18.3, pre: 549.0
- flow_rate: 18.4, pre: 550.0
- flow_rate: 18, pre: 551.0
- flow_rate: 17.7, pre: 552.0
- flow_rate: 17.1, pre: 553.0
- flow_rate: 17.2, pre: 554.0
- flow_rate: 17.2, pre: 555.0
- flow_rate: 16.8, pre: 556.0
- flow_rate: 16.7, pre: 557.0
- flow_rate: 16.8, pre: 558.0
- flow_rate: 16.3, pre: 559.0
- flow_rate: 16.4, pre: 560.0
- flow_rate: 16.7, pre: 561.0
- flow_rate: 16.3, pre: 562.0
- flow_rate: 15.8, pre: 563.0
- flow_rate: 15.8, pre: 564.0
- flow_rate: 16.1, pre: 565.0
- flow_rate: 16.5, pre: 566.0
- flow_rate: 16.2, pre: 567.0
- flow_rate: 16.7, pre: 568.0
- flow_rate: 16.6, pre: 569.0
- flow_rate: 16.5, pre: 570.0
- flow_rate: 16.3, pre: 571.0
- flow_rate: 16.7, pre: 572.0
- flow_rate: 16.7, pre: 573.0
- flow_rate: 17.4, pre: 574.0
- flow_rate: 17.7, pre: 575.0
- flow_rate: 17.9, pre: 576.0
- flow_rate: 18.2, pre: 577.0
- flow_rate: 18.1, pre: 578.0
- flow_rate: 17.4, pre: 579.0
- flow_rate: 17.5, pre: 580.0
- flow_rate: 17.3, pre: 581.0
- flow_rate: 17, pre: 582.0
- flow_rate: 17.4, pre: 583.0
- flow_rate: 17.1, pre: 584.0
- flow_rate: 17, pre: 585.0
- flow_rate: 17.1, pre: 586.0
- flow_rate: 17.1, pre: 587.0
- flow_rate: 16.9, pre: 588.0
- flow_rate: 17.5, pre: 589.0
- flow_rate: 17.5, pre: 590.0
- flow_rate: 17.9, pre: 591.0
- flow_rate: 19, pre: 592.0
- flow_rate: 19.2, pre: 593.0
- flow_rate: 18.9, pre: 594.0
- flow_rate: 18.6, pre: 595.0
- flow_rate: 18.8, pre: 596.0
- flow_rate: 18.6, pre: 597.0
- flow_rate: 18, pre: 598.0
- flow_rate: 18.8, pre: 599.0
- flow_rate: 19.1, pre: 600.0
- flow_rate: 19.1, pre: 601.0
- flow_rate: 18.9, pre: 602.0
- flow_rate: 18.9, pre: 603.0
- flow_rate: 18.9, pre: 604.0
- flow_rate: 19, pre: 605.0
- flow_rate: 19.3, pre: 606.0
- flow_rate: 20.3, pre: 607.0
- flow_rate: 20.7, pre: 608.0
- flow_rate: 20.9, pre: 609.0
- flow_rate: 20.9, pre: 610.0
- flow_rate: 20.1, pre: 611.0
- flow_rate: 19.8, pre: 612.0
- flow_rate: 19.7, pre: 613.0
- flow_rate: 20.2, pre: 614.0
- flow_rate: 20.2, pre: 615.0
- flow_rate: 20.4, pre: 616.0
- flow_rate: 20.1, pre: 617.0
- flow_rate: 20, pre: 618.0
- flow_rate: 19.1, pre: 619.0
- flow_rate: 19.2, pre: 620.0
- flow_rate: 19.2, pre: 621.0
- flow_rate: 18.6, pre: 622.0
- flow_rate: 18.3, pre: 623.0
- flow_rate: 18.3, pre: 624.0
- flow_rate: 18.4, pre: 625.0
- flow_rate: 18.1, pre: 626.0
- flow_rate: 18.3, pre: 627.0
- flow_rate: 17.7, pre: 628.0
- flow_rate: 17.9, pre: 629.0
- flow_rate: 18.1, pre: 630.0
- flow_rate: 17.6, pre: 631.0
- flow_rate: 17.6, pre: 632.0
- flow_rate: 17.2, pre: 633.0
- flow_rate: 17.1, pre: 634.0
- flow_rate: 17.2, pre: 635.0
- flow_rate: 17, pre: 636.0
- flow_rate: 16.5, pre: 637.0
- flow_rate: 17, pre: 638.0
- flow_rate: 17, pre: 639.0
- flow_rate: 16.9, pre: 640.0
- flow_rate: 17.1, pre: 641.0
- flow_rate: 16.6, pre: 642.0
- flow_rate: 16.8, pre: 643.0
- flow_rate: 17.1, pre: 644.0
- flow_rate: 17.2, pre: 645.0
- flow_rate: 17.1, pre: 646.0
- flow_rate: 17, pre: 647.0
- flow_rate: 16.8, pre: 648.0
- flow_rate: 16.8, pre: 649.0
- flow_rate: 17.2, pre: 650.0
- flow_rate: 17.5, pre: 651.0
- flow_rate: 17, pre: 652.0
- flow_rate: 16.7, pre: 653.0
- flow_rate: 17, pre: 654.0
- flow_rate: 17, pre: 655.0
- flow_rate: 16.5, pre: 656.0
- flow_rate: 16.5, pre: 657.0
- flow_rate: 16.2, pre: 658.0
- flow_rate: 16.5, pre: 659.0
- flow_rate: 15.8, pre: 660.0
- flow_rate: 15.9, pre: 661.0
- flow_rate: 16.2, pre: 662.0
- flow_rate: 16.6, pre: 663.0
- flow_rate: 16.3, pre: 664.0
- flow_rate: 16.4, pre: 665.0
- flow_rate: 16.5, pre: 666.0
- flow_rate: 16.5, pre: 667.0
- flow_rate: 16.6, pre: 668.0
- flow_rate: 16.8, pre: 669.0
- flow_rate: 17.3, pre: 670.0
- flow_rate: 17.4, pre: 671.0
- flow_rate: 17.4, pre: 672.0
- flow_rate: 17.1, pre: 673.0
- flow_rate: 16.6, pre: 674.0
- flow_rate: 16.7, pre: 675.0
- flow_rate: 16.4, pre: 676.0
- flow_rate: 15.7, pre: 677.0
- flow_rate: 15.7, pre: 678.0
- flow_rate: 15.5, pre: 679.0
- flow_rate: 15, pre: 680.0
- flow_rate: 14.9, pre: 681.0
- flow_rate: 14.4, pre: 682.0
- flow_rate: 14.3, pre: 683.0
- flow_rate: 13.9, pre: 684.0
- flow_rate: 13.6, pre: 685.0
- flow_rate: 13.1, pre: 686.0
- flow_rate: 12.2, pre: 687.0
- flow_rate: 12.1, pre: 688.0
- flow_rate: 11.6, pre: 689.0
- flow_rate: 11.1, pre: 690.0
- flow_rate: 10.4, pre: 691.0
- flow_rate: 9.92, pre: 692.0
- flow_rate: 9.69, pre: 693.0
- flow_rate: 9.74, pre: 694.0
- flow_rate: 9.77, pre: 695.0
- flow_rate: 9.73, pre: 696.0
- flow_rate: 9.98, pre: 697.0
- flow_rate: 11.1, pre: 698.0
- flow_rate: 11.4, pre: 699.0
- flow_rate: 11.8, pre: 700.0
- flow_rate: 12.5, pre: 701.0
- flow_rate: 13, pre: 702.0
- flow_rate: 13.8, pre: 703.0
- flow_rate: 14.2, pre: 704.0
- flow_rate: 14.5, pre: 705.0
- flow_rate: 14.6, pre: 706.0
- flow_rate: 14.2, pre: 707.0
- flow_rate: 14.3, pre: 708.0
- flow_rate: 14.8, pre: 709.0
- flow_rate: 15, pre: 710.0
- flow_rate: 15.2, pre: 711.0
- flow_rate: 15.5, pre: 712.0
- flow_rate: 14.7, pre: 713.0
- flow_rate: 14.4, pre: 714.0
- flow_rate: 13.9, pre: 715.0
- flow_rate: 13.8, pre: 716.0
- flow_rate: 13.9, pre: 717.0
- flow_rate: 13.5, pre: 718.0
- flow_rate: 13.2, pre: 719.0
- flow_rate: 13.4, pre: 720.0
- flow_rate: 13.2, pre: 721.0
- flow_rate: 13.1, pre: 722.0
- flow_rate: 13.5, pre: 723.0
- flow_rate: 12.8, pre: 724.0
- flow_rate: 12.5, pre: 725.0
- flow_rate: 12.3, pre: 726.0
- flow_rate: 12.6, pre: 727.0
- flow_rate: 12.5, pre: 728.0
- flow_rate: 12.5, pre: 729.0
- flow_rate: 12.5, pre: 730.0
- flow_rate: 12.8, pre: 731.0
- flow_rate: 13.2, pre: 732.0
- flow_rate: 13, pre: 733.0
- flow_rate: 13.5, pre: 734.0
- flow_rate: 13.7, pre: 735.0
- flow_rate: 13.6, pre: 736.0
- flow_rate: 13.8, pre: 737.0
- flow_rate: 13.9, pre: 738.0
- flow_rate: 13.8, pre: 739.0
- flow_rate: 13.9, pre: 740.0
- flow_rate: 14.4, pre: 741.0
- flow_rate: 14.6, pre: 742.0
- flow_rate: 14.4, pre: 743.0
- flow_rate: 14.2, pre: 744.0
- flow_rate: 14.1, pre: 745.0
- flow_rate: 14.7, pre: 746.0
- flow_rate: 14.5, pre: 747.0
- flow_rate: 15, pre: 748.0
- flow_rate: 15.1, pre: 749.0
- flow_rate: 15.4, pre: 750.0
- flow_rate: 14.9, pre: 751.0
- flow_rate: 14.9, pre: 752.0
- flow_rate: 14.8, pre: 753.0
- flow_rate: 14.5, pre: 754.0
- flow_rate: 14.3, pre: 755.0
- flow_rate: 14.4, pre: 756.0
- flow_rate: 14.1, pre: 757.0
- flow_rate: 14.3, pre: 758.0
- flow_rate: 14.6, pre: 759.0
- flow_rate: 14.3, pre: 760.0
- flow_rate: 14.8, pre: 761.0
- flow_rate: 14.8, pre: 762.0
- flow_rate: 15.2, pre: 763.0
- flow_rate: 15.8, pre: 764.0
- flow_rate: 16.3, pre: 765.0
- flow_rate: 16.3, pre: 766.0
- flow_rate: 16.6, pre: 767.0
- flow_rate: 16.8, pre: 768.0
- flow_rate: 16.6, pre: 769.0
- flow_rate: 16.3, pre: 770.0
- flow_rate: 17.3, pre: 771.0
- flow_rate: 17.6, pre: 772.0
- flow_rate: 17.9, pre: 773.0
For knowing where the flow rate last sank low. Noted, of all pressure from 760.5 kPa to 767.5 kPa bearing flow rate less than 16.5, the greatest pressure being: 766.0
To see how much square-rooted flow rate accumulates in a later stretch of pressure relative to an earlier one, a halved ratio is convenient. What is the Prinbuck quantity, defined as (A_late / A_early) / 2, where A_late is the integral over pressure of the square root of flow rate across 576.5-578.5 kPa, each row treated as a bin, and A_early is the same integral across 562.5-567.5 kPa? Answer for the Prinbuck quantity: 0.21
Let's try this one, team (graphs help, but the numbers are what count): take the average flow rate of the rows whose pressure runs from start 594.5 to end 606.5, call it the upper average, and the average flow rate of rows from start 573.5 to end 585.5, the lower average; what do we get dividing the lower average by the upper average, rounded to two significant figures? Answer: 0.93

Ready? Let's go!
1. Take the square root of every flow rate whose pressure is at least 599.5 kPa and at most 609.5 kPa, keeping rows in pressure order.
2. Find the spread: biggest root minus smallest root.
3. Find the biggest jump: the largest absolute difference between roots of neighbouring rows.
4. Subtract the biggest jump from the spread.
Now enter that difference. 0.11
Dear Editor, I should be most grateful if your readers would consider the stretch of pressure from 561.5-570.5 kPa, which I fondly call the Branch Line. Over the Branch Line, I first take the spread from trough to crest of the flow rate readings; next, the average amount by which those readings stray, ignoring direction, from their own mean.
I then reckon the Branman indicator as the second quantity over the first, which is 0.299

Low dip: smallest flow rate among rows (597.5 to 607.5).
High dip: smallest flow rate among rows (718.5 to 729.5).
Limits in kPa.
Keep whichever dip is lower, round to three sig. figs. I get 12.3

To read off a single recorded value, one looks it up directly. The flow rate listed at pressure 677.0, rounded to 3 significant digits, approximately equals 15.7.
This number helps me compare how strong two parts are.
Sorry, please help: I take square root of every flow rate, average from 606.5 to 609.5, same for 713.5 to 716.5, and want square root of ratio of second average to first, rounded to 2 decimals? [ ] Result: 0.91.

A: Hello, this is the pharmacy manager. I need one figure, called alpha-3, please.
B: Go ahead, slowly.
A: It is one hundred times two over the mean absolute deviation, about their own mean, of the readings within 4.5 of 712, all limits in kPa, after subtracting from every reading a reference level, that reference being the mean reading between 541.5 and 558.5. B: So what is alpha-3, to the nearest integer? 431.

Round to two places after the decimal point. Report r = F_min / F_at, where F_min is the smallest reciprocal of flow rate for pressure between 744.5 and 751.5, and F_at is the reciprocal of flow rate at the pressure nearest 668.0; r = 1.08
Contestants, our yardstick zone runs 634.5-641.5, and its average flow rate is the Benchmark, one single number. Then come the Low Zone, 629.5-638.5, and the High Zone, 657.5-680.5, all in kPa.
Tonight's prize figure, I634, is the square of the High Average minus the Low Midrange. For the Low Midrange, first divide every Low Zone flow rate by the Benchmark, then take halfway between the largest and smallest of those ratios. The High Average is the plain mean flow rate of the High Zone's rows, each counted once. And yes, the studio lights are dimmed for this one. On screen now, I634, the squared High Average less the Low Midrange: 268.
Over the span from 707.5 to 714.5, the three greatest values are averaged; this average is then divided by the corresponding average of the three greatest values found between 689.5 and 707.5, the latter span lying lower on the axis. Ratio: 1.06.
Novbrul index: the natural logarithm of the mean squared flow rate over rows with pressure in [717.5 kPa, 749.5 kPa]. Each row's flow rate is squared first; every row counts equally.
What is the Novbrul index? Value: 5.2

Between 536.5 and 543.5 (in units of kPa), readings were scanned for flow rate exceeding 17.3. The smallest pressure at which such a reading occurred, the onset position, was 537.0 kPa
